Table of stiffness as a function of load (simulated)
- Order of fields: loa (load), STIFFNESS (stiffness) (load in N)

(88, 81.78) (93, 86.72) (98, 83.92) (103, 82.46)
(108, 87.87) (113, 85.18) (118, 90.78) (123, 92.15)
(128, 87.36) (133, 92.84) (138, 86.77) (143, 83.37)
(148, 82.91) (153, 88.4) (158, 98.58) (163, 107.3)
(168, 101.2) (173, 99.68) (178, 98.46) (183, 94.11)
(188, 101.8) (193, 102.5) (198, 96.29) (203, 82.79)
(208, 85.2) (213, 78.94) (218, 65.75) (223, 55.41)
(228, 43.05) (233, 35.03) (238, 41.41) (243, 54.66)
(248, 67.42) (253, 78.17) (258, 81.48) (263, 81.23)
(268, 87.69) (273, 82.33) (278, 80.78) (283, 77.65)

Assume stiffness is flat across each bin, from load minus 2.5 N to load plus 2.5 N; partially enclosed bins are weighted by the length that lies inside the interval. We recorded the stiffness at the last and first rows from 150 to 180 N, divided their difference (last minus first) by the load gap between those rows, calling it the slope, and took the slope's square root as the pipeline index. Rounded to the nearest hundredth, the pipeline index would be 0.63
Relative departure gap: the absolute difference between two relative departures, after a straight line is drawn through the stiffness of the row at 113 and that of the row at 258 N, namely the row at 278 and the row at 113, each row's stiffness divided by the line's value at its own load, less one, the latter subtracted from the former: 0.00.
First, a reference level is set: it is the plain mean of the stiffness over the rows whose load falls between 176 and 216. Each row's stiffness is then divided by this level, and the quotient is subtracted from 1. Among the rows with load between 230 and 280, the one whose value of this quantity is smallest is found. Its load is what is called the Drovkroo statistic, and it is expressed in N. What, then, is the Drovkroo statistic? 268 N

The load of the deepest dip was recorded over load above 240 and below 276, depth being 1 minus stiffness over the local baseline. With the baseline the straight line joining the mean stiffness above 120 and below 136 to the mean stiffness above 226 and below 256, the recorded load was 243 N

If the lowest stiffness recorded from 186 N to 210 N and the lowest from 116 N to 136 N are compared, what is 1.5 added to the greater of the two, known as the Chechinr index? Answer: 89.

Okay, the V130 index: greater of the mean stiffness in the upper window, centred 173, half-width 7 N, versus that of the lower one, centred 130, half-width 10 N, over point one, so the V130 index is 998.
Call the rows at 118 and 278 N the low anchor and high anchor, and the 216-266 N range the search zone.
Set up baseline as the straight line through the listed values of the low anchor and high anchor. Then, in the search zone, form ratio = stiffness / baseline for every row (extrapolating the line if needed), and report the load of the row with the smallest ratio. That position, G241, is 233 N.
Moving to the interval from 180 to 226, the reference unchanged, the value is 223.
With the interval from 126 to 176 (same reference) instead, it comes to 148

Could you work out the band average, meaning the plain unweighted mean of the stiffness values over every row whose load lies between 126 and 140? 89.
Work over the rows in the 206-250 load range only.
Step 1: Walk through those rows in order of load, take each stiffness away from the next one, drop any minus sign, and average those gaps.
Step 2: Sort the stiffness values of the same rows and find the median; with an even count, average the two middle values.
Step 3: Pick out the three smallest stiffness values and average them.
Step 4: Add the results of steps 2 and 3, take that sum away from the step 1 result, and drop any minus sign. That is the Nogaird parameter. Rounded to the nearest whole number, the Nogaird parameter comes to 85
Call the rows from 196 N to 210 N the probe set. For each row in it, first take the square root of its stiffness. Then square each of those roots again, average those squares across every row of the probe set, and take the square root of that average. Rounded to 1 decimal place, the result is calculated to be 9.4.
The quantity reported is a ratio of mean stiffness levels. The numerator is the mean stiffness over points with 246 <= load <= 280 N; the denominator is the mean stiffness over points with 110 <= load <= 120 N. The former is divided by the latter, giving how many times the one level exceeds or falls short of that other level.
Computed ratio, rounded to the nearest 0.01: 0.91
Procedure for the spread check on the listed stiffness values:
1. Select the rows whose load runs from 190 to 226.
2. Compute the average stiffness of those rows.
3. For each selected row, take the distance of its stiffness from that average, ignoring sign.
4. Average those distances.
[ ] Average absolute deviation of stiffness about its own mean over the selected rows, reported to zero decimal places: 12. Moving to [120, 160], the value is 4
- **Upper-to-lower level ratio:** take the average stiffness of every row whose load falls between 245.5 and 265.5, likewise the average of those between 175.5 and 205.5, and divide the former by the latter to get 0.80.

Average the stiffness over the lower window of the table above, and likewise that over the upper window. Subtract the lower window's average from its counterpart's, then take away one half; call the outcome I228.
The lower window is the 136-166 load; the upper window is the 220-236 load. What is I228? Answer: -47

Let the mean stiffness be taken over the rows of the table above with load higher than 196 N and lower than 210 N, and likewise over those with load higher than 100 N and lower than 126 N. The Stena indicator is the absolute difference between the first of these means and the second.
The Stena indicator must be 0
